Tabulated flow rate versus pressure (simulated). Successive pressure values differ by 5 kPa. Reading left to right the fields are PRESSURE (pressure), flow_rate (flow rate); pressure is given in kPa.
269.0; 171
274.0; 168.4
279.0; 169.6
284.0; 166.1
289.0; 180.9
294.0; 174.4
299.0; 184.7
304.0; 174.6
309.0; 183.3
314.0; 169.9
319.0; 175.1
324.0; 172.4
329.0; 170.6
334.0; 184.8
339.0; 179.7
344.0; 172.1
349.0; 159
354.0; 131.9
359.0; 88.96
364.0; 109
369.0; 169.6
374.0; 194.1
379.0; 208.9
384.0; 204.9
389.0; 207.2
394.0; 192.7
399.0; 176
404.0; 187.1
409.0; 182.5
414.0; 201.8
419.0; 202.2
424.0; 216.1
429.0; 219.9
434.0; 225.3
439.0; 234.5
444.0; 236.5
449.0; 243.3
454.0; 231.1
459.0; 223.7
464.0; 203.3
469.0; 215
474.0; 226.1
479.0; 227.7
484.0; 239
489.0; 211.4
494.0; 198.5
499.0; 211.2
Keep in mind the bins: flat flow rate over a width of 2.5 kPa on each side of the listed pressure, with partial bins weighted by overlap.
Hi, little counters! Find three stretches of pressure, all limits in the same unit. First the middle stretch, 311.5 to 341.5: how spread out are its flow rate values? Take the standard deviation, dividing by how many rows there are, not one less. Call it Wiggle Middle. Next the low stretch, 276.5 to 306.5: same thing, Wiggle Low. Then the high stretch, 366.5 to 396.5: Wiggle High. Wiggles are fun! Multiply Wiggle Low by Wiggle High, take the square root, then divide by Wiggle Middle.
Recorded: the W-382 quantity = 1.7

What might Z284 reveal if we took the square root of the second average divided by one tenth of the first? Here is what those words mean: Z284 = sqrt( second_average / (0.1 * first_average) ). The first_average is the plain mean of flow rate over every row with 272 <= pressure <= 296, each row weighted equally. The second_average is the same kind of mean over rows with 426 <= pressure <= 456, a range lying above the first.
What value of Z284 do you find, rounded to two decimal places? 3.67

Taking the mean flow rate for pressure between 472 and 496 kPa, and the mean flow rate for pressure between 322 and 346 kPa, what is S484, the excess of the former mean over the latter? 45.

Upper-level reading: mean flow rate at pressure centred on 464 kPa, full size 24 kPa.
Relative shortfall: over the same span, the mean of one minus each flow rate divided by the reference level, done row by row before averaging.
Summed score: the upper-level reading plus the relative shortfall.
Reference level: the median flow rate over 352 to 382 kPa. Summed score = 219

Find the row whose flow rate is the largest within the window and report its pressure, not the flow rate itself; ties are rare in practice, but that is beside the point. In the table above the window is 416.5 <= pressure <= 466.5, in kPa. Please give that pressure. 449.0 kPa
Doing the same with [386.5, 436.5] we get 434.0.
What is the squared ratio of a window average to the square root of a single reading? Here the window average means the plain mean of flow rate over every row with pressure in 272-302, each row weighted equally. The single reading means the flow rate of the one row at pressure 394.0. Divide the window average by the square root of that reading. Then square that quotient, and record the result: 157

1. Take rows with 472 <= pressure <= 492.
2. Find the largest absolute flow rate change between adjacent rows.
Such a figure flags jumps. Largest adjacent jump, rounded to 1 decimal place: 27.6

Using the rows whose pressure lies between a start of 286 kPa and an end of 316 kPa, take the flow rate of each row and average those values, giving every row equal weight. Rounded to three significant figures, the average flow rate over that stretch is 178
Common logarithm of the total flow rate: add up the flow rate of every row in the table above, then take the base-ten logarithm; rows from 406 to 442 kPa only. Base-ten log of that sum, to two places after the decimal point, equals 3.17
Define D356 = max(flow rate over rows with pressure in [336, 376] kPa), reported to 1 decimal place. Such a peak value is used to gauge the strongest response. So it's 194.1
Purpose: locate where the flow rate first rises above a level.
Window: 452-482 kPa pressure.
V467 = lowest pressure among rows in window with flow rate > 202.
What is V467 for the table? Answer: 454.0 kPa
